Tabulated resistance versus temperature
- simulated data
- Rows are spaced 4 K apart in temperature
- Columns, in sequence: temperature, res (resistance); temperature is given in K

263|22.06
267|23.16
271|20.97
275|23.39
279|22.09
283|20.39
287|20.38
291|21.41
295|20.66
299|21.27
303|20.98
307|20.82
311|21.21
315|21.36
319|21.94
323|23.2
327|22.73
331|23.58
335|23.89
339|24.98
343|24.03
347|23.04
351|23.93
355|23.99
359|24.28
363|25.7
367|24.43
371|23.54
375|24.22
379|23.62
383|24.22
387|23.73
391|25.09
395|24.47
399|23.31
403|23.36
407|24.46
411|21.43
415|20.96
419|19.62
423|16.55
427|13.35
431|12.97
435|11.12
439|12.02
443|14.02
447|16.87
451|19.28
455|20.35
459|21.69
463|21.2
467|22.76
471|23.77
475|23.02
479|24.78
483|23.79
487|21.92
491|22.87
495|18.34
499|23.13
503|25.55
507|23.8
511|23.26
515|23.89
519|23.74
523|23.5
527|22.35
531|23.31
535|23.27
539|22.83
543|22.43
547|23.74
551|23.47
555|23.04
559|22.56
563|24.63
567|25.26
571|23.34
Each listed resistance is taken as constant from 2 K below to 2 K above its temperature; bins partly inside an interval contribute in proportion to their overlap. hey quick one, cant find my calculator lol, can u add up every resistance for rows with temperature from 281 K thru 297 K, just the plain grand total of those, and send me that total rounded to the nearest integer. 83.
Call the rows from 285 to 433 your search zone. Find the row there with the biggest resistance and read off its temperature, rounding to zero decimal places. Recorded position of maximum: 363 K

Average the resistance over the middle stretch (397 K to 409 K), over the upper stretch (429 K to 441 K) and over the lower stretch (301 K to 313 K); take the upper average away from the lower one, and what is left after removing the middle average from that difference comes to -14.7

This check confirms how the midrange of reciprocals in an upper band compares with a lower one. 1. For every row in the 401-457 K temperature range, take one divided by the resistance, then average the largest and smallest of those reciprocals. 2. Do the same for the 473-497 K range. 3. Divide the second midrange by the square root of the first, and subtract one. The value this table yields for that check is -0.81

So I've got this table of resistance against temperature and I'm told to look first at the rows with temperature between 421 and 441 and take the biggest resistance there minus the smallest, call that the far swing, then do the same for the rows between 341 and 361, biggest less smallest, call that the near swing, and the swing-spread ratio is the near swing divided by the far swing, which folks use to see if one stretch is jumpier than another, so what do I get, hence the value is 0.2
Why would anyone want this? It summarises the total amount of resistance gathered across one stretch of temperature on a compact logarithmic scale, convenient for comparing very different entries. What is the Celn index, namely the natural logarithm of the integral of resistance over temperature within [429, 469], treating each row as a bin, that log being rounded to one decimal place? 6.5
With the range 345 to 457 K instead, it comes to 7.8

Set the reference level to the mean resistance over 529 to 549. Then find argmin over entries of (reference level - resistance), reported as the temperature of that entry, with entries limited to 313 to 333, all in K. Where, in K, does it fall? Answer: 331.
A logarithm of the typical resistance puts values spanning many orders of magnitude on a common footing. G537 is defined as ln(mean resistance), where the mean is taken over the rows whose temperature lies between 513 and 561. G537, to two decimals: 3.14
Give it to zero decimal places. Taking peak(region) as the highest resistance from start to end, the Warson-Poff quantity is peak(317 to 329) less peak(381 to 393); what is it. -2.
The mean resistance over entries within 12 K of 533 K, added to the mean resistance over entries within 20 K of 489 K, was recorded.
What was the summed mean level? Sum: 46.0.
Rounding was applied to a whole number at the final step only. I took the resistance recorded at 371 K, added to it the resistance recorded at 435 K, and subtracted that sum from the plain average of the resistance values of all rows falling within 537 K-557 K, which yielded -12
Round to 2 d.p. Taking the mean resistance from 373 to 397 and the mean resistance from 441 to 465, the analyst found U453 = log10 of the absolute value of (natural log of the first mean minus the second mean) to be 1.20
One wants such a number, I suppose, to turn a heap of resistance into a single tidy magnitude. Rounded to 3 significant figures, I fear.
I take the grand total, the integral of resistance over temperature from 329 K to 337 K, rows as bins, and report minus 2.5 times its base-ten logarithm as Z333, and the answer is -5.70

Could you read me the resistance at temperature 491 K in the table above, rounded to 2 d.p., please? 22.87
